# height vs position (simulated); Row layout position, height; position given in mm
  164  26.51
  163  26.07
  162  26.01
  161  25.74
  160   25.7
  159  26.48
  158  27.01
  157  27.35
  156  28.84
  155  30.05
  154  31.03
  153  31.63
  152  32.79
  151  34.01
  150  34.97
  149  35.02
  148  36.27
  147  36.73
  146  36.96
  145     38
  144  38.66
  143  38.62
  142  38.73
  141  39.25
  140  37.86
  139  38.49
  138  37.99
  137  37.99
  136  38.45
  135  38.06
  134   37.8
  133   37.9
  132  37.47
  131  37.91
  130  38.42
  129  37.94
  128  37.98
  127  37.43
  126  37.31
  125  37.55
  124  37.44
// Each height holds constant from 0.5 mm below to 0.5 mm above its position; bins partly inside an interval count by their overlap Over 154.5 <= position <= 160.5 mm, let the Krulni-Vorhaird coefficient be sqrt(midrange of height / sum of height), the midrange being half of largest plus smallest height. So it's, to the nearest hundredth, 0.41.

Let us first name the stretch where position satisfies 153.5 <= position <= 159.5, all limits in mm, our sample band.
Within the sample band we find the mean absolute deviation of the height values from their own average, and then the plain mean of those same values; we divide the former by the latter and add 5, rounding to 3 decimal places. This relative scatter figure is 5.053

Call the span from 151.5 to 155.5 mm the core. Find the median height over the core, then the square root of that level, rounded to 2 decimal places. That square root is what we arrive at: 5.60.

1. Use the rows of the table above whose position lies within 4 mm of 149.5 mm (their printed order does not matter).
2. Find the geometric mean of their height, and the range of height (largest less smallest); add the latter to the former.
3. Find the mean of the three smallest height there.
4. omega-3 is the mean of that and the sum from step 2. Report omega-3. 36.45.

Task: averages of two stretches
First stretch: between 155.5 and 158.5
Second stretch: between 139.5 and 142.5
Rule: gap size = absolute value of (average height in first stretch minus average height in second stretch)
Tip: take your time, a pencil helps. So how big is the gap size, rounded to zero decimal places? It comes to 11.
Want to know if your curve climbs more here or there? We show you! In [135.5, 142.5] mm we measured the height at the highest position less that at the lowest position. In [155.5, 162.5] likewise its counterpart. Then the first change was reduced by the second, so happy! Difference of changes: 3.1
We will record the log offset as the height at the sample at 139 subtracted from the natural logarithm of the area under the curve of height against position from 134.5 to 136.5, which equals -34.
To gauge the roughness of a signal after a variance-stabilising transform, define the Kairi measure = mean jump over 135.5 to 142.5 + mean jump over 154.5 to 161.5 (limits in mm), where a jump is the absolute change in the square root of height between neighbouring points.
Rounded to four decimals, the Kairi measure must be 0.1164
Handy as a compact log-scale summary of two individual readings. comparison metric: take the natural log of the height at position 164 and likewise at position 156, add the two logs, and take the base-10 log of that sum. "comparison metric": 0.822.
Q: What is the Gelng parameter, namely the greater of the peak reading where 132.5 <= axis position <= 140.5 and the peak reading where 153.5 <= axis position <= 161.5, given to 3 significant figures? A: 38.5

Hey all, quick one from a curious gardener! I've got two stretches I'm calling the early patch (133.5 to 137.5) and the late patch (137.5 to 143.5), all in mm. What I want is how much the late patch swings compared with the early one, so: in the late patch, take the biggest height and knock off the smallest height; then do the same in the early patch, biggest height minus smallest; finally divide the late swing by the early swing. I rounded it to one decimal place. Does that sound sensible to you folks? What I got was 2.1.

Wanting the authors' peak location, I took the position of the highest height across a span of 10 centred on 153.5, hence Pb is 149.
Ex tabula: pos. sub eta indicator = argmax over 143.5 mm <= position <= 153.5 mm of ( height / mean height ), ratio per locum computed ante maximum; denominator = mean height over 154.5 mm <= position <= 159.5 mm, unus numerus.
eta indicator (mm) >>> 144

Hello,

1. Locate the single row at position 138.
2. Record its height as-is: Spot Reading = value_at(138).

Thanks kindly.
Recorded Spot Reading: 37.99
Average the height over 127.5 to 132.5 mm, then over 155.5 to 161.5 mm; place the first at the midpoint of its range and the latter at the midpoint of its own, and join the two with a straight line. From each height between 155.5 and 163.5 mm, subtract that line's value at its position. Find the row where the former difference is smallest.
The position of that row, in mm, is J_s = 160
